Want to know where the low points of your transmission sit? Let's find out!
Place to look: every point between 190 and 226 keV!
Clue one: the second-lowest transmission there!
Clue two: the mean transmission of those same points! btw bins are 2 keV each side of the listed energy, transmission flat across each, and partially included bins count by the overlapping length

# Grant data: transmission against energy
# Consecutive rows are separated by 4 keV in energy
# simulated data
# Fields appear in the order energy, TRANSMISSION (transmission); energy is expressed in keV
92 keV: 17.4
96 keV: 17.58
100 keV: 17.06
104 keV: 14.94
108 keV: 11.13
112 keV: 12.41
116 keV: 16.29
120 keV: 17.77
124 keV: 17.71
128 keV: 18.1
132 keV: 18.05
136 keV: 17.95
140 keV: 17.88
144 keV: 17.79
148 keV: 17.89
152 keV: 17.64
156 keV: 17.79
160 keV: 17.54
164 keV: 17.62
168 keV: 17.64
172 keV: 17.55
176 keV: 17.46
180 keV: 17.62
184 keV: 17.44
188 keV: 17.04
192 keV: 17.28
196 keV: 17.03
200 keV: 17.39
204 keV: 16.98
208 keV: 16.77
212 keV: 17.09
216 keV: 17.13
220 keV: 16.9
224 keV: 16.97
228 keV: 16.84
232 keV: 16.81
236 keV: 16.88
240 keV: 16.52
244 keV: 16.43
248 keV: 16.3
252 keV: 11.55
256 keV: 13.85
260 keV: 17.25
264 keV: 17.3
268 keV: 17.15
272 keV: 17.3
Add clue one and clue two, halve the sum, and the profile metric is 17.0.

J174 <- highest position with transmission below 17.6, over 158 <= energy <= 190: 188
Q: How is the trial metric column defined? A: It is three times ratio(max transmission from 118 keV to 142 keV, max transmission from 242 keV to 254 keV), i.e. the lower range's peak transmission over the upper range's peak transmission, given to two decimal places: 3.30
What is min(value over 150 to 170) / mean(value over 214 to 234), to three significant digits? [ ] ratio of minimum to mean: 1.04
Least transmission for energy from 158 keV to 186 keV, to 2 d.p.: 17.44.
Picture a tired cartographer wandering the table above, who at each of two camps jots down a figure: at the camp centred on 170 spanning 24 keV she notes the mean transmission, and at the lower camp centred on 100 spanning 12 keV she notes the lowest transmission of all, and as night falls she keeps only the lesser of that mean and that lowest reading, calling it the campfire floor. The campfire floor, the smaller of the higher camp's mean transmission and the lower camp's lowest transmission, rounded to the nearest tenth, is 14.9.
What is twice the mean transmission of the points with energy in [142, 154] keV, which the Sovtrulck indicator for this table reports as 35.5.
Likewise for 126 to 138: 36.1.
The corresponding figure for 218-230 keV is 33.8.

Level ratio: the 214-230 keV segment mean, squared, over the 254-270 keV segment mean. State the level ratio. 17.6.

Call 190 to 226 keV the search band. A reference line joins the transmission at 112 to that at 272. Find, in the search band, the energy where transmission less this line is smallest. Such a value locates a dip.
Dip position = 224 keV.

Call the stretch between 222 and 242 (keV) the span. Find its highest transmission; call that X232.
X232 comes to 16.97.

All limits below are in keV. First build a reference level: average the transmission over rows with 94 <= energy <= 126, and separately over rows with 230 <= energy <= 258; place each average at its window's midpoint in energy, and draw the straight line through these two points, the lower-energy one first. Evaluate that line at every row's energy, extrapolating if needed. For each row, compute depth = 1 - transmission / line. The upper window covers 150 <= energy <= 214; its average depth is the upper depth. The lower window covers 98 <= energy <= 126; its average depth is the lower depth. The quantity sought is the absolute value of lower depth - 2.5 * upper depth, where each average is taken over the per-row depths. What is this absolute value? 0.31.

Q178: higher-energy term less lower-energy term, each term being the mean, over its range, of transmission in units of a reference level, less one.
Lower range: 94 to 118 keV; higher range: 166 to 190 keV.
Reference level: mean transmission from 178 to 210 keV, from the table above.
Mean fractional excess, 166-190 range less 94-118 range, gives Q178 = 0.15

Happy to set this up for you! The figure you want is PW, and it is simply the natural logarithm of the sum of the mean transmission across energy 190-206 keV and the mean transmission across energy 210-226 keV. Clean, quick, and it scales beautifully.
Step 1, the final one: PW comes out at 3.532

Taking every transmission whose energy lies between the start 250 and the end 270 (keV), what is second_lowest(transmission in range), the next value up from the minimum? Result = 13.85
